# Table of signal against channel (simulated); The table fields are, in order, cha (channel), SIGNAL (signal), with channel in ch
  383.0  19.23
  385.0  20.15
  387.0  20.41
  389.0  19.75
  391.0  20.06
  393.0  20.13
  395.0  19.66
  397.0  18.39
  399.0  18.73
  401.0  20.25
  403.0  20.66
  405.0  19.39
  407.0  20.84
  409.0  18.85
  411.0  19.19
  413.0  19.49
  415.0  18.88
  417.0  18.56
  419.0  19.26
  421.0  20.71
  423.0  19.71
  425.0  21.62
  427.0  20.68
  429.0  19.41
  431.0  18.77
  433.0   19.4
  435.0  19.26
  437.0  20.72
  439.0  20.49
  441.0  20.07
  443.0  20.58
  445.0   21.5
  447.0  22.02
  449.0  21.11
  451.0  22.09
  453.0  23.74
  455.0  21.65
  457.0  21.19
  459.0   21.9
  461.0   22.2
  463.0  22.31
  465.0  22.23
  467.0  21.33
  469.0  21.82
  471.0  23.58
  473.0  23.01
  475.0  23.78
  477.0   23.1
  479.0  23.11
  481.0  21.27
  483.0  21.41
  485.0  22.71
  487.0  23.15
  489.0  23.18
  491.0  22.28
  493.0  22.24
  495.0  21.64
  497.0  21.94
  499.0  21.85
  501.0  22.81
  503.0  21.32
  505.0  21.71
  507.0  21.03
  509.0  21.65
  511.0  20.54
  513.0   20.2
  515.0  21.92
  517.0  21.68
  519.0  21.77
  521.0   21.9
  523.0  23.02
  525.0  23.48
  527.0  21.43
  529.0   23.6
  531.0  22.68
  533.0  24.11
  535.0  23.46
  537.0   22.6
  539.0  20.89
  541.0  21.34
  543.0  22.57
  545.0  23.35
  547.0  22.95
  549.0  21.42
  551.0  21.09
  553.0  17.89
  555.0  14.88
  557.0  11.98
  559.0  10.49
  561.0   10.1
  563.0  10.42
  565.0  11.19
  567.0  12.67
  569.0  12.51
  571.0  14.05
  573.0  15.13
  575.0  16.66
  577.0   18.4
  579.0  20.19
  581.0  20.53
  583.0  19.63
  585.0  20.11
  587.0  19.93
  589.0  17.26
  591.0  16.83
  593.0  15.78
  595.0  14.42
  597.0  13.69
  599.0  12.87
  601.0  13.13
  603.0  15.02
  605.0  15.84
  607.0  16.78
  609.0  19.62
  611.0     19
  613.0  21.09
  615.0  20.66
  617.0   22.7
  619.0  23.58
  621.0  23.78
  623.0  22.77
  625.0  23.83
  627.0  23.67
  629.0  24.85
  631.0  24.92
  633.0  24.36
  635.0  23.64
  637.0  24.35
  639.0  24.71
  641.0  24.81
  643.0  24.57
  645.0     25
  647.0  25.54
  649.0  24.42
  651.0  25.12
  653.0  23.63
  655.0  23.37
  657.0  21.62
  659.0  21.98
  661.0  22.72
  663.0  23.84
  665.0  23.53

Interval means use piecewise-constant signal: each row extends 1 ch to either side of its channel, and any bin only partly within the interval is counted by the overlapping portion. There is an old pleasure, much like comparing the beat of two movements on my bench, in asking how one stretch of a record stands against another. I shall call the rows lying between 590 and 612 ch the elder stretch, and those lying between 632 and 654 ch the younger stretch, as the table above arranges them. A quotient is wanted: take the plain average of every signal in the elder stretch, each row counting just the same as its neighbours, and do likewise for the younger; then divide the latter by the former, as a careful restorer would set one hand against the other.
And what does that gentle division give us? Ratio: 1.56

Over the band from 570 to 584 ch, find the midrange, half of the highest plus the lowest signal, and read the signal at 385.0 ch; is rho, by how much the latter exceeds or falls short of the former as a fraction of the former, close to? 0.17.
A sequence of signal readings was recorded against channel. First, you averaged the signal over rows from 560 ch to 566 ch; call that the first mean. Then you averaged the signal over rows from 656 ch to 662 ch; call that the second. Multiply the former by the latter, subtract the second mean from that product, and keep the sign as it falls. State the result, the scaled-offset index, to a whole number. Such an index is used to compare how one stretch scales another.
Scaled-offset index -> 212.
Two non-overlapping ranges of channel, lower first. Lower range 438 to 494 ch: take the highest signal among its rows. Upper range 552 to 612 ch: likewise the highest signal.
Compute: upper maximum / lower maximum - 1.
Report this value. -0.14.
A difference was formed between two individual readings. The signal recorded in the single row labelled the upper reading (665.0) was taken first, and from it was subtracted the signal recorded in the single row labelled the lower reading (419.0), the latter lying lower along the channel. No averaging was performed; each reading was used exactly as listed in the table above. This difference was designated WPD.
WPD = 4.3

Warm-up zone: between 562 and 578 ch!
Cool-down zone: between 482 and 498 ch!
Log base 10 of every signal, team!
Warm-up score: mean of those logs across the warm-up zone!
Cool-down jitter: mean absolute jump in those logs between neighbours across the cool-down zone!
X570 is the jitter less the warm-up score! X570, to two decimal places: -1.13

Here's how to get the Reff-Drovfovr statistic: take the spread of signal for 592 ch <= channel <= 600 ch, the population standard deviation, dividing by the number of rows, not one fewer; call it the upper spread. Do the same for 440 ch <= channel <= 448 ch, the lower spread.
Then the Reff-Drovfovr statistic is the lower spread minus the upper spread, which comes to -0.3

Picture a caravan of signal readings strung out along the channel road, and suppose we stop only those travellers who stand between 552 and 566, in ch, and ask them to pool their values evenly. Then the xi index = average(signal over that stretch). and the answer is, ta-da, 12.4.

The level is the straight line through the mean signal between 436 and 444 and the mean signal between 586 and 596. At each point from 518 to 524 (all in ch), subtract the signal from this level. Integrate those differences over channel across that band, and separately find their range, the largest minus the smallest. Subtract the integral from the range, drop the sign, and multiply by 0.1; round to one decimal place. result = 2.4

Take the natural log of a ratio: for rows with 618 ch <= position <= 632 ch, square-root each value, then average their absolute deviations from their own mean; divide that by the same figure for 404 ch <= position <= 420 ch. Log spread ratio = 0.1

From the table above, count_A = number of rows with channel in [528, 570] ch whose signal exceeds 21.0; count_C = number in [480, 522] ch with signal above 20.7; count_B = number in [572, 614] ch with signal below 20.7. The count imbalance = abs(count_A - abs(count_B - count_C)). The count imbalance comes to 10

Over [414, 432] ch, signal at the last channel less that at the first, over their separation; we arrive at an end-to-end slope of 0.0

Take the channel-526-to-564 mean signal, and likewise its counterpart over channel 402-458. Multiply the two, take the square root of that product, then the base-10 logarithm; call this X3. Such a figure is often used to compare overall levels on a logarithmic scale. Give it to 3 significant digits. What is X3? 1.30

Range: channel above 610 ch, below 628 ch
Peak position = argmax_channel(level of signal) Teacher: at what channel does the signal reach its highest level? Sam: 625.0 ch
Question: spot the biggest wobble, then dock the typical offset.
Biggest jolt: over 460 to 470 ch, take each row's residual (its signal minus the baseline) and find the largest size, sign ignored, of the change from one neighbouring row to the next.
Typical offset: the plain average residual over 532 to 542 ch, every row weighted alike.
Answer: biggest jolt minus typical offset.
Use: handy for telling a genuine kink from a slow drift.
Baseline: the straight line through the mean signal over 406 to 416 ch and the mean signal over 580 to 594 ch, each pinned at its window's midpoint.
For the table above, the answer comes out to -3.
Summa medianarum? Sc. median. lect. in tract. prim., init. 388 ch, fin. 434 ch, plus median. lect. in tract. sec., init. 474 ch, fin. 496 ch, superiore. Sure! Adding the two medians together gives 42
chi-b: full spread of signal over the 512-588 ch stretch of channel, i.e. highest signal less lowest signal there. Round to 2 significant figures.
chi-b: 14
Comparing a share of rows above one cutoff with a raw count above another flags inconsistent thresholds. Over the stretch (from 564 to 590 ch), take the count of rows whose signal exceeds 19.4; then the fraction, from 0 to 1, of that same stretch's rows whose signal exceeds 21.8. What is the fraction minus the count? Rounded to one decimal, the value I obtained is -5.0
